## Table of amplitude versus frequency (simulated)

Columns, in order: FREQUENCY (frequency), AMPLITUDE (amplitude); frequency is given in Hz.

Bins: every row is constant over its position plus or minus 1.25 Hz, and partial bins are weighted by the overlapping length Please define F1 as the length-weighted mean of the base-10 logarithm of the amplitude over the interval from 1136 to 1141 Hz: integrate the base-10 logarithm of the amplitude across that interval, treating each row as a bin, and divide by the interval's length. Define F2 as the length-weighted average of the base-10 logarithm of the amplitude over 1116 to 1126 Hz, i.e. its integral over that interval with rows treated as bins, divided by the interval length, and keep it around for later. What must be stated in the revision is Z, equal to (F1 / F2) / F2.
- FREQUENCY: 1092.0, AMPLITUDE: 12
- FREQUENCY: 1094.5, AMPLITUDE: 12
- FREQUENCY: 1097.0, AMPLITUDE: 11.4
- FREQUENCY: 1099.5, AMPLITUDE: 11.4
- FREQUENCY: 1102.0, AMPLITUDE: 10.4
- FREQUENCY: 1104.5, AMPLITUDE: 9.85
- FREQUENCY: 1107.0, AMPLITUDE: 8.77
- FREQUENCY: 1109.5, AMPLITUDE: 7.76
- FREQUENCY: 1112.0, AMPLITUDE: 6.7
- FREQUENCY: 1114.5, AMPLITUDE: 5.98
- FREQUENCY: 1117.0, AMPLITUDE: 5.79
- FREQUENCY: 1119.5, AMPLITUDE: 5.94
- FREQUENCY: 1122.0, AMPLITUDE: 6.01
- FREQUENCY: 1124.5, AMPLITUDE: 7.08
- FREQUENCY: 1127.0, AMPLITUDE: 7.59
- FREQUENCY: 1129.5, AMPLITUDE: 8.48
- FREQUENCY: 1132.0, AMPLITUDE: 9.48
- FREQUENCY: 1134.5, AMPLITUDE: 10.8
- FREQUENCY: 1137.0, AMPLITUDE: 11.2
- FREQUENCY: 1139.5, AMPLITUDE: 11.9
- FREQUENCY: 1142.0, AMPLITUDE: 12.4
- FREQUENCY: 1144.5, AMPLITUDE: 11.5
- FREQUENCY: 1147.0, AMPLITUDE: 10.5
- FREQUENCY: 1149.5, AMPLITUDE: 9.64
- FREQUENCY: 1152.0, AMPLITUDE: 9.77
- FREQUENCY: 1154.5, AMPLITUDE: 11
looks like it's 1.7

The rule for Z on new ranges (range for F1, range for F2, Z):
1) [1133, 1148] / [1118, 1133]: 1.4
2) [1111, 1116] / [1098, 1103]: 0.7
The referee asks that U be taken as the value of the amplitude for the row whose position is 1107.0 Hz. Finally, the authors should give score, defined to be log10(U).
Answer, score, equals 0.94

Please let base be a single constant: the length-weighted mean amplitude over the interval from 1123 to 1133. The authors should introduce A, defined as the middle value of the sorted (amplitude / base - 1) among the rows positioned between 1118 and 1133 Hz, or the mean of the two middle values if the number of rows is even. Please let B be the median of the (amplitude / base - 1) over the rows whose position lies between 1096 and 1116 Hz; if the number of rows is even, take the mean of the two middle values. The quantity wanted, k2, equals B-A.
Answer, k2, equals 0.2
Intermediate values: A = -0.1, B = 0.15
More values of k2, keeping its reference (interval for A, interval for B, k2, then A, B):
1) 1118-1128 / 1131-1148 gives 0.6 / -0.2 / 0.39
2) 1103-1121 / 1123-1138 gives 0.3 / -0.2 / 0.11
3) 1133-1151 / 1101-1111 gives -0.2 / 0.4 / 0.15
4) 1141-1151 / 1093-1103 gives 0.0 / 0.4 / 0.41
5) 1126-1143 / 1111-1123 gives -0.6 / 0.3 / -0.26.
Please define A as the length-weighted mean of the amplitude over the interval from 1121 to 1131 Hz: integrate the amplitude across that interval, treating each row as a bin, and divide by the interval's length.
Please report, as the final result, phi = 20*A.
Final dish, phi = 148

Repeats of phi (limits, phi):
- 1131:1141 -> 218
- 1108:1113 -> 147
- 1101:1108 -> 194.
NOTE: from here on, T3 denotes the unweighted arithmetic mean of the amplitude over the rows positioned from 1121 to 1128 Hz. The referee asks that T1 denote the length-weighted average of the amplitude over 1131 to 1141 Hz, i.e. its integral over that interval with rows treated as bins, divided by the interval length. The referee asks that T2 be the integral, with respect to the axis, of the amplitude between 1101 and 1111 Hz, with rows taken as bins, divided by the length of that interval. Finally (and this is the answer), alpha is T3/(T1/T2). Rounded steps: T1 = 10.9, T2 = 9.1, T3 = 6.9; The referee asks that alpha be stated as 6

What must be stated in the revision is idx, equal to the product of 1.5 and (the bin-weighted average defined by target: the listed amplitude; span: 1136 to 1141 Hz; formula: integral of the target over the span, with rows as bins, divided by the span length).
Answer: 17.4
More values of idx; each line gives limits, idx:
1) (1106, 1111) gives 12.2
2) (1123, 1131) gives 11.6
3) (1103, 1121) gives 10.9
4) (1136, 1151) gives 16.7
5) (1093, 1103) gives 17.0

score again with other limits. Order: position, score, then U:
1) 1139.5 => 1.08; 11.9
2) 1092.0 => 1.08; 12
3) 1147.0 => 1.02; 10.5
